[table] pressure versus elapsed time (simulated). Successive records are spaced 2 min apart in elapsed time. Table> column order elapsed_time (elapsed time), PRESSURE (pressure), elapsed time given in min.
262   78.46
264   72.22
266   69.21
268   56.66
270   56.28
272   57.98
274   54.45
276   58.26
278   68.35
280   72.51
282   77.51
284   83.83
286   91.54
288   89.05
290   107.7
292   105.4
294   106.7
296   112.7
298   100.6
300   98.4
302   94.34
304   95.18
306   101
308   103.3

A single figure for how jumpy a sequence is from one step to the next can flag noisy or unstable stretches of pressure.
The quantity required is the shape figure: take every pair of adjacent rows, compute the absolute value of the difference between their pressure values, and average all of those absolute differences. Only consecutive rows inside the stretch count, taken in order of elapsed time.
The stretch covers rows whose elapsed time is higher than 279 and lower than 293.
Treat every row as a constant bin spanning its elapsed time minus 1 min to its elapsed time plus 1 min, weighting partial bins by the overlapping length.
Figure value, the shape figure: 7.1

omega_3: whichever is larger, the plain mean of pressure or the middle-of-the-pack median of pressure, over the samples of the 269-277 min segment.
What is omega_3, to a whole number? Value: 57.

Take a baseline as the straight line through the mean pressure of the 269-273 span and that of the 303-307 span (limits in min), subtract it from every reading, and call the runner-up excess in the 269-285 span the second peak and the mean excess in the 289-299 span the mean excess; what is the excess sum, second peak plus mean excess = 28.9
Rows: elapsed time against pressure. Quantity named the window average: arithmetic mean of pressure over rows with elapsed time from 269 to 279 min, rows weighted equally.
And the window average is 59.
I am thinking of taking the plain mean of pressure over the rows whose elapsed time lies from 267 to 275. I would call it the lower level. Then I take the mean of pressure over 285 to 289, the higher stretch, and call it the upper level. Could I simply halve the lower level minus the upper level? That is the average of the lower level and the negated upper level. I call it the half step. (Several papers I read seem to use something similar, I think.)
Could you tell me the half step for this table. -17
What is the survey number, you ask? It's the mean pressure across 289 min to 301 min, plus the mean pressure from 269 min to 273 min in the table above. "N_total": 162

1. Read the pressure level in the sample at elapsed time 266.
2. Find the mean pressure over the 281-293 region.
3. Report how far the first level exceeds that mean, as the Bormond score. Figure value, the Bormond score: -23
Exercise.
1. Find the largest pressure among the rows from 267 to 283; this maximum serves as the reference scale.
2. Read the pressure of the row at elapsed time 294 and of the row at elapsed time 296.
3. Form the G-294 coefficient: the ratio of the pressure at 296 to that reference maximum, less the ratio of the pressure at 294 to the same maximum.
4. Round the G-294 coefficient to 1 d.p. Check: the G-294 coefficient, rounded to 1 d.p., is 0.1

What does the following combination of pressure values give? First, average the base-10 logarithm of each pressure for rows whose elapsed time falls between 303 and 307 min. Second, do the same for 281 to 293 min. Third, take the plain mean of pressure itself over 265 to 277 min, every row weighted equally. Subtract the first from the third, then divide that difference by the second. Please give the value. 28.9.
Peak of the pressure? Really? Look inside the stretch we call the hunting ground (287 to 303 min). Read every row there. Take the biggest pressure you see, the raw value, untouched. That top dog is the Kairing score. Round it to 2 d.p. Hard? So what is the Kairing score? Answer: 112.70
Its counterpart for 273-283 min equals 77.51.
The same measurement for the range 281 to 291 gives 107.70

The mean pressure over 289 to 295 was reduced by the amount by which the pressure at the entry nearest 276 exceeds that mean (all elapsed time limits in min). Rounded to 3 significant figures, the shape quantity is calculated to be 155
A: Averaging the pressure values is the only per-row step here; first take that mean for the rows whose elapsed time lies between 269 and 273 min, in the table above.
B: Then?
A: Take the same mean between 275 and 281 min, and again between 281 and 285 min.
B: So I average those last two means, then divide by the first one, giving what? 1.29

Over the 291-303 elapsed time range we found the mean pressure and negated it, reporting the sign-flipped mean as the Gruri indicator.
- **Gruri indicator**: -103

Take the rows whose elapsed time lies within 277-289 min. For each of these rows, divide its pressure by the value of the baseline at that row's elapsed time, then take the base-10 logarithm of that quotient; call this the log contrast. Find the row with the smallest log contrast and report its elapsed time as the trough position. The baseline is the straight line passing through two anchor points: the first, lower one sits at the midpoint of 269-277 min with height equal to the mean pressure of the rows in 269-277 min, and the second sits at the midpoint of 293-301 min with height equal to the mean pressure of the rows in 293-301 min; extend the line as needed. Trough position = 278 min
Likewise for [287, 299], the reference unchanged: 298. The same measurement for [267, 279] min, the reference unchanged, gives 274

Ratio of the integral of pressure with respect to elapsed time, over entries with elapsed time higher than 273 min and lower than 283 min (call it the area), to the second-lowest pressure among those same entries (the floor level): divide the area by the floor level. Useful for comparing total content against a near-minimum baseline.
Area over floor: 11.4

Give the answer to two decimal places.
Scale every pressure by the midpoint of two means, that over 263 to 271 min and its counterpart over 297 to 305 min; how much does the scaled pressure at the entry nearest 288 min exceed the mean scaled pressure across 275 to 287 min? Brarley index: 0.17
